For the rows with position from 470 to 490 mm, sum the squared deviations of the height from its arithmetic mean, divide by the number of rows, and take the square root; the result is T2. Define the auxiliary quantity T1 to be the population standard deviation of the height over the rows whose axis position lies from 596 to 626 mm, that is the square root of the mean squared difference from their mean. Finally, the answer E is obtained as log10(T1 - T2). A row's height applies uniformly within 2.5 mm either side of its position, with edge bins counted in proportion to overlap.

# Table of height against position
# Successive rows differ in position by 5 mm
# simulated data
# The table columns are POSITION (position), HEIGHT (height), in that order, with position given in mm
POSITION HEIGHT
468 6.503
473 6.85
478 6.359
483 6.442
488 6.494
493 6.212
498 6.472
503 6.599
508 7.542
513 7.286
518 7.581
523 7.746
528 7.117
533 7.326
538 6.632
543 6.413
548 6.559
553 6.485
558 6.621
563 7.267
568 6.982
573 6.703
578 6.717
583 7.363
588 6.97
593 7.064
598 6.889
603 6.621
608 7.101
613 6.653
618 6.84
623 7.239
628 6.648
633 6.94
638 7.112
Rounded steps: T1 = 0.22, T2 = 0.19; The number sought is -1.45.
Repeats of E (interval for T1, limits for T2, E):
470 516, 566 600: -0.67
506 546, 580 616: -0.71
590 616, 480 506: -1.14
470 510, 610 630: -0.83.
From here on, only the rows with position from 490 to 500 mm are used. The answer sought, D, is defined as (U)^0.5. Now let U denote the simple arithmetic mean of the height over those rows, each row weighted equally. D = 2.52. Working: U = 6.3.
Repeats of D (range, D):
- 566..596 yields 2.64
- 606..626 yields 2.64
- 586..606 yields 2.62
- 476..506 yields 2.54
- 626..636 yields 2.61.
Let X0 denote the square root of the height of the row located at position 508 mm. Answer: 2.75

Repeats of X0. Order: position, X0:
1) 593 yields 2.66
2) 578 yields 2.59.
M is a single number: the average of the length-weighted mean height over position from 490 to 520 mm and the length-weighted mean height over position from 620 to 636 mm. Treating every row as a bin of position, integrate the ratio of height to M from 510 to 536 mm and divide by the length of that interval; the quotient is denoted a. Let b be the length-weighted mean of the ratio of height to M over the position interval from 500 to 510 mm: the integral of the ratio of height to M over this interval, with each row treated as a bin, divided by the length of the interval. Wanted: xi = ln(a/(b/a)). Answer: 0.12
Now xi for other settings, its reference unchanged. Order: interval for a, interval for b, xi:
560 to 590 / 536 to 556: 0.08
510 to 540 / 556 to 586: 0.10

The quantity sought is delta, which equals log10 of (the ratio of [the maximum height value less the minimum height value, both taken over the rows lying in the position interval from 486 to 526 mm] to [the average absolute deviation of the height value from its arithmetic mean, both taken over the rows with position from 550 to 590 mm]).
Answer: 0.8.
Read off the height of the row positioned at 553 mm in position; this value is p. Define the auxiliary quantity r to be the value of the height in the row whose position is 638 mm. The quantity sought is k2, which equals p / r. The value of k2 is 0.91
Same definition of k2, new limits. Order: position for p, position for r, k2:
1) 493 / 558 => 0.94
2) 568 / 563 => 0.96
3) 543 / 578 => 0.95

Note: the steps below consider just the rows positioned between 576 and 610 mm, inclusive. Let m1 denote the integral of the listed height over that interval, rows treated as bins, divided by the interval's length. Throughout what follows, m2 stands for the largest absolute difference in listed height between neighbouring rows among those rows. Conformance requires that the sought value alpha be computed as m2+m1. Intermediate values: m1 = 7.0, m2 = 0.65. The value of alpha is 7.6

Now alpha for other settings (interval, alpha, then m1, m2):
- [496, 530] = 8.1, 7.2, 0.94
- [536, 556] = 6.7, 6.5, 0.22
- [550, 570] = 7.5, 6.8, 0.65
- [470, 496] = 7.0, 6.5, 0.49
